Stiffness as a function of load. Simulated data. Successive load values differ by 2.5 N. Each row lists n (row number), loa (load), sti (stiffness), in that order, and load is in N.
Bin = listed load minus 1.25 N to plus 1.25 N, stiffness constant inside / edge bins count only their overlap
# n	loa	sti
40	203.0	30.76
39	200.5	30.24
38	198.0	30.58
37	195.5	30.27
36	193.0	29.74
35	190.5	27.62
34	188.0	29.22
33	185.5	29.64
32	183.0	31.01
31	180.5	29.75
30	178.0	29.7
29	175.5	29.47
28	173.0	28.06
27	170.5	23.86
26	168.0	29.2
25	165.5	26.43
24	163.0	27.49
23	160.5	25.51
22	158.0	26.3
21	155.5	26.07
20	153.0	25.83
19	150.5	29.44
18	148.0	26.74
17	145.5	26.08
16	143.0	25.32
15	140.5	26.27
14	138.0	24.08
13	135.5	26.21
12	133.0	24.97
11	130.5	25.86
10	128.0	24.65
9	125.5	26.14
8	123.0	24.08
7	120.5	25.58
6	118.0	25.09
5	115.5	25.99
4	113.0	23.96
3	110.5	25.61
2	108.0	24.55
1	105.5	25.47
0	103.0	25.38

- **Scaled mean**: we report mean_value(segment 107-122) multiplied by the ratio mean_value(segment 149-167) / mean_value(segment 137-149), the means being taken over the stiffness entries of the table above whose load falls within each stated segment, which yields 26.1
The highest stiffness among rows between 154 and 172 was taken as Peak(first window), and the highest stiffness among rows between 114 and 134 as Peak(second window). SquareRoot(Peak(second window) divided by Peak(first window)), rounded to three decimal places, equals 0.946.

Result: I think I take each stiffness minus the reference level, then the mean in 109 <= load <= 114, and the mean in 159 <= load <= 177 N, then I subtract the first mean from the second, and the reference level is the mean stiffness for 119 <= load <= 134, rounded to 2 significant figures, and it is 2.4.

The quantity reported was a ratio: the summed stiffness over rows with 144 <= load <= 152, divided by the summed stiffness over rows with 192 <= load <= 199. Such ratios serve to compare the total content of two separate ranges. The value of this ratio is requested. 0.91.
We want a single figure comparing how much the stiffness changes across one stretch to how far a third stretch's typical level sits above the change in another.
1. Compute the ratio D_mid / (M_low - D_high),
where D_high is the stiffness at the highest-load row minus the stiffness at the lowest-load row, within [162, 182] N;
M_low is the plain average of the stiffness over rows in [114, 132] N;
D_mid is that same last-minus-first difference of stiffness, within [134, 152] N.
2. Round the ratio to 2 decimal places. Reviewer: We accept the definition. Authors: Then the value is 0.14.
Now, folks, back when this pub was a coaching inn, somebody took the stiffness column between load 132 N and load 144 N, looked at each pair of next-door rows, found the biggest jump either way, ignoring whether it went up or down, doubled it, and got 4.4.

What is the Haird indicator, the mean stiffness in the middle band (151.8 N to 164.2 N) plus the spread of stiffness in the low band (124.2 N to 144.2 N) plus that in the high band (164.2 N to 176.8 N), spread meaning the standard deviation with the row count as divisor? 29.1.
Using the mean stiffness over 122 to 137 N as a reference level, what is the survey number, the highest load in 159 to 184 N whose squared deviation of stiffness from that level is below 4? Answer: 170.5 N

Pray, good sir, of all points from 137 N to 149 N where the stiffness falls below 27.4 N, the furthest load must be 148.0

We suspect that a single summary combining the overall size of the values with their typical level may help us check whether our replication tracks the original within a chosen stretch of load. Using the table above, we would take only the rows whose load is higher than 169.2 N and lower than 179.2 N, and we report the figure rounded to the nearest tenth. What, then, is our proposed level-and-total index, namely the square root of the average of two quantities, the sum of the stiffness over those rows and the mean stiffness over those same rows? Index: 8.3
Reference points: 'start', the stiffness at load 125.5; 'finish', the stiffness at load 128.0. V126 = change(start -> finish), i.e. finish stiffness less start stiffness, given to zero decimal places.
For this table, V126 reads -1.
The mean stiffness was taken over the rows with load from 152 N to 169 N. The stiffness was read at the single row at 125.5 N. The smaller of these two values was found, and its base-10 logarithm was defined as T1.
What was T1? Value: 1.42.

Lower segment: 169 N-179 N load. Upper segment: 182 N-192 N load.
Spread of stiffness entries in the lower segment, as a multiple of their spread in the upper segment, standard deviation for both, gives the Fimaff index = 1.94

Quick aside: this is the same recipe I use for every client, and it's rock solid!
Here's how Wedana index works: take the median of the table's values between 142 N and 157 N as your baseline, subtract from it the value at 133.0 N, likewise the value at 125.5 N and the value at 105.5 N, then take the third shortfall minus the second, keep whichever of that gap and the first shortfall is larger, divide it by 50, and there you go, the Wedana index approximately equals 0.022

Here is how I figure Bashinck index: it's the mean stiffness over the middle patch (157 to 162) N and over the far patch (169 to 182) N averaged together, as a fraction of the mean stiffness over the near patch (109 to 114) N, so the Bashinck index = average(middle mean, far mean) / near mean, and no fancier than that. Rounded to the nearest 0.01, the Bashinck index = 1.09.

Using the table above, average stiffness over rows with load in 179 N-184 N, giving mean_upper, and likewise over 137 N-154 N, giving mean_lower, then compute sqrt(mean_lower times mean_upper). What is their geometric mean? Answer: 28.2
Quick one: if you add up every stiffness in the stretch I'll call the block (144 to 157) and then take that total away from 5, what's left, -129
